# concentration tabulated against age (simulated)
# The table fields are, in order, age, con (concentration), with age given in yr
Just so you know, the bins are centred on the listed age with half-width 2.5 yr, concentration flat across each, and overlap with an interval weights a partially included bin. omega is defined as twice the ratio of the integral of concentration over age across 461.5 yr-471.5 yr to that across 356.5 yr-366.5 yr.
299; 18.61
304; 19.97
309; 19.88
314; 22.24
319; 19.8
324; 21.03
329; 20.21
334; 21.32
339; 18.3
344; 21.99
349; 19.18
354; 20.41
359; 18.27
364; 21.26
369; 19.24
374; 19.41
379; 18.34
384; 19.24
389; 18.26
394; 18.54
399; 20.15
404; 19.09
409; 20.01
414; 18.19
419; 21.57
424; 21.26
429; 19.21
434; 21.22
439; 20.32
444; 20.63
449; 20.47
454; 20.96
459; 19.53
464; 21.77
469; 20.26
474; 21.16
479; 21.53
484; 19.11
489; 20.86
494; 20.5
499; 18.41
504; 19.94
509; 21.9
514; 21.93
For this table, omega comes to 2.13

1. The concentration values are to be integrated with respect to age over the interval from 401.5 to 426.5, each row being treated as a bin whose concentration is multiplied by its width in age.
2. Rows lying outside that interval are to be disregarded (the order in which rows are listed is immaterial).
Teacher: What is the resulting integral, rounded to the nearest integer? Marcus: 501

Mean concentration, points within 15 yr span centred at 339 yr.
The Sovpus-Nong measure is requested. 20.5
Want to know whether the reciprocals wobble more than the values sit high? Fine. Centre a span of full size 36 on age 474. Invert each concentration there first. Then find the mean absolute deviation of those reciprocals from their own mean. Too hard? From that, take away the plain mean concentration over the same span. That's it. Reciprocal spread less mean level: -20.6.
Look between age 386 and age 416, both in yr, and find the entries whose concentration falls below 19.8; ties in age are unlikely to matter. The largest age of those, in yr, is 414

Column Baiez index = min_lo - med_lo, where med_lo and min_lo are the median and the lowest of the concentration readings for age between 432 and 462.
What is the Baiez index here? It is -1.0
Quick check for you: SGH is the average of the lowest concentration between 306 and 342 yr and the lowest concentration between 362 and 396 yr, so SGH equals 18.3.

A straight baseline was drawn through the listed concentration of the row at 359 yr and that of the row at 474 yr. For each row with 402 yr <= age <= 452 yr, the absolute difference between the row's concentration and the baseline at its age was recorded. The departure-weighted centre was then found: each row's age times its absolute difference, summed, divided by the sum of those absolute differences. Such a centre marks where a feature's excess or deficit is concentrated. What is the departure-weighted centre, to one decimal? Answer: 421.9 yr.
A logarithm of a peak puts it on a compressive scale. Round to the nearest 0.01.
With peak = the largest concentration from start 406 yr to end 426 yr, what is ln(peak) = 3.07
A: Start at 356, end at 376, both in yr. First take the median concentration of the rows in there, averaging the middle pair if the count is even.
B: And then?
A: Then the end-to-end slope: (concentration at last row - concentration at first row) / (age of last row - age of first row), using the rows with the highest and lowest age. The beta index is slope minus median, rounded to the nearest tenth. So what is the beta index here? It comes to -19.2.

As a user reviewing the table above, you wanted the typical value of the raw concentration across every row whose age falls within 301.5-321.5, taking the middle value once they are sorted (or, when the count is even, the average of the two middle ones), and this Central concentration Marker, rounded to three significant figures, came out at 19.9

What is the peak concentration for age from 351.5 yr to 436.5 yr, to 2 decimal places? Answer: 21.57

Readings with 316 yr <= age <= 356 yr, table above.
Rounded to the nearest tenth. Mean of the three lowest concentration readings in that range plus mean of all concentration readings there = 39.4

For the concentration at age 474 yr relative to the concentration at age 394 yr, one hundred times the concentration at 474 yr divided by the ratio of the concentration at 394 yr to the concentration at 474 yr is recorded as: 2415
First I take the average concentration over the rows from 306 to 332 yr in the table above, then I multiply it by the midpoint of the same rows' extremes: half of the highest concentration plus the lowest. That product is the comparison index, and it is 434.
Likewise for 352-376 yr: 390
